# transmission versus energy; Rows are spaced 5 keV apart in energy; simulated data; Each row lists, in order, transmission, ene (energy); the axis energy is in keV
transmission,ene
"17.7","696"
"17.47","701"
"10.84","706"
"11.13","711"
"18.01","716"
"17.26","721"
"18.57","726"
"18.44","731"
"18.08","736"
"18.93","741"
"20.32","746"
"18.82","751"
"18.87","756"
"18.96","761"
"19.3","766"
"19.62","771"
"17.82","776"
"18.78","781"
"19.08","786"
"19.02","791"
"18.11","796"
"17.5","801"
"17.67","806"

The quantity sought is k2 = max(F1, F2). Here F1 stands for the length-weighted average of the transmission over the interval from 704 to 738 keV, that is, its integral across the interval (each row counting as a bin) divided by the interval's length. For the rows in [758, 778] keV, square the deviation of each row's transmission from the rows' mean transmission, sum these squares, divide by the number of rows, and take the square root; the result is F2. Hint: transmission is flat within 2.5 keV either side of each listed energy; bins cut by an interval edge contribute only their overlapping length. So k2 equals 16.1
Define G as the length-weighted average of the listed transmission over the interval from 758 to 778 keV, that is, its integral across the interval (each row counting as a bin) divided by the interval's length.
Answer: 19.0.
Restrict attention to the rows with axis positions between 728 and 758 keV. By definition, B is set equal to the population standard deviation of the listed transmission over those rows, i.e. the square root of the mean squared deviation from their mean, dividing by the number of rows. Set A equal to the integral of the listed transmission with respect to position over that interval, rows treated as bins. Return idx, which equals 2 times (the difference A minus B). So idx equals 1133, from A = 567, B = 0.70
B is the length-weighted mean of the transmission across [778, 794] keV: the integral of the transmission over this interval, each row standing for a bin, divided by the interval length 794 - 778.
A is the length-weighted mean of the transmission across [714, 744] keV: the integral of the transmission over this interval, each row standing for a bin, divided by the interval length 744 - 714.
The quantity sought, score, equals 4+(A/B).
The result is 4.97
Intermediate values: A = 18.3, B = 18.9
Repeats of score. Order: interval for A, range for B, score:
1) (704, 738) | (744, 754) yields 4.83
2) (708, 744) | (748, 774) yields 4.90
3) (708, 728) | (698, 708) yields 5.11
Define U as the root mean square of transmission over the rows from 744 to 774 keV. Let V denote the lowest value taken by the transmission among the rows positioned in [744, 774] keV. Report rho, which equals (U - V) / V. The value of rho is 0.03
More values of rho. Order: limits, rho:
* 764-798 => 0.06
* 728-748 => 0.05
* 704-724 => 0.36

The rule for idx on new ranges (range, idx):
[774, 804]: 1102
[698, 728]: 925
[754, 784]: 1133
